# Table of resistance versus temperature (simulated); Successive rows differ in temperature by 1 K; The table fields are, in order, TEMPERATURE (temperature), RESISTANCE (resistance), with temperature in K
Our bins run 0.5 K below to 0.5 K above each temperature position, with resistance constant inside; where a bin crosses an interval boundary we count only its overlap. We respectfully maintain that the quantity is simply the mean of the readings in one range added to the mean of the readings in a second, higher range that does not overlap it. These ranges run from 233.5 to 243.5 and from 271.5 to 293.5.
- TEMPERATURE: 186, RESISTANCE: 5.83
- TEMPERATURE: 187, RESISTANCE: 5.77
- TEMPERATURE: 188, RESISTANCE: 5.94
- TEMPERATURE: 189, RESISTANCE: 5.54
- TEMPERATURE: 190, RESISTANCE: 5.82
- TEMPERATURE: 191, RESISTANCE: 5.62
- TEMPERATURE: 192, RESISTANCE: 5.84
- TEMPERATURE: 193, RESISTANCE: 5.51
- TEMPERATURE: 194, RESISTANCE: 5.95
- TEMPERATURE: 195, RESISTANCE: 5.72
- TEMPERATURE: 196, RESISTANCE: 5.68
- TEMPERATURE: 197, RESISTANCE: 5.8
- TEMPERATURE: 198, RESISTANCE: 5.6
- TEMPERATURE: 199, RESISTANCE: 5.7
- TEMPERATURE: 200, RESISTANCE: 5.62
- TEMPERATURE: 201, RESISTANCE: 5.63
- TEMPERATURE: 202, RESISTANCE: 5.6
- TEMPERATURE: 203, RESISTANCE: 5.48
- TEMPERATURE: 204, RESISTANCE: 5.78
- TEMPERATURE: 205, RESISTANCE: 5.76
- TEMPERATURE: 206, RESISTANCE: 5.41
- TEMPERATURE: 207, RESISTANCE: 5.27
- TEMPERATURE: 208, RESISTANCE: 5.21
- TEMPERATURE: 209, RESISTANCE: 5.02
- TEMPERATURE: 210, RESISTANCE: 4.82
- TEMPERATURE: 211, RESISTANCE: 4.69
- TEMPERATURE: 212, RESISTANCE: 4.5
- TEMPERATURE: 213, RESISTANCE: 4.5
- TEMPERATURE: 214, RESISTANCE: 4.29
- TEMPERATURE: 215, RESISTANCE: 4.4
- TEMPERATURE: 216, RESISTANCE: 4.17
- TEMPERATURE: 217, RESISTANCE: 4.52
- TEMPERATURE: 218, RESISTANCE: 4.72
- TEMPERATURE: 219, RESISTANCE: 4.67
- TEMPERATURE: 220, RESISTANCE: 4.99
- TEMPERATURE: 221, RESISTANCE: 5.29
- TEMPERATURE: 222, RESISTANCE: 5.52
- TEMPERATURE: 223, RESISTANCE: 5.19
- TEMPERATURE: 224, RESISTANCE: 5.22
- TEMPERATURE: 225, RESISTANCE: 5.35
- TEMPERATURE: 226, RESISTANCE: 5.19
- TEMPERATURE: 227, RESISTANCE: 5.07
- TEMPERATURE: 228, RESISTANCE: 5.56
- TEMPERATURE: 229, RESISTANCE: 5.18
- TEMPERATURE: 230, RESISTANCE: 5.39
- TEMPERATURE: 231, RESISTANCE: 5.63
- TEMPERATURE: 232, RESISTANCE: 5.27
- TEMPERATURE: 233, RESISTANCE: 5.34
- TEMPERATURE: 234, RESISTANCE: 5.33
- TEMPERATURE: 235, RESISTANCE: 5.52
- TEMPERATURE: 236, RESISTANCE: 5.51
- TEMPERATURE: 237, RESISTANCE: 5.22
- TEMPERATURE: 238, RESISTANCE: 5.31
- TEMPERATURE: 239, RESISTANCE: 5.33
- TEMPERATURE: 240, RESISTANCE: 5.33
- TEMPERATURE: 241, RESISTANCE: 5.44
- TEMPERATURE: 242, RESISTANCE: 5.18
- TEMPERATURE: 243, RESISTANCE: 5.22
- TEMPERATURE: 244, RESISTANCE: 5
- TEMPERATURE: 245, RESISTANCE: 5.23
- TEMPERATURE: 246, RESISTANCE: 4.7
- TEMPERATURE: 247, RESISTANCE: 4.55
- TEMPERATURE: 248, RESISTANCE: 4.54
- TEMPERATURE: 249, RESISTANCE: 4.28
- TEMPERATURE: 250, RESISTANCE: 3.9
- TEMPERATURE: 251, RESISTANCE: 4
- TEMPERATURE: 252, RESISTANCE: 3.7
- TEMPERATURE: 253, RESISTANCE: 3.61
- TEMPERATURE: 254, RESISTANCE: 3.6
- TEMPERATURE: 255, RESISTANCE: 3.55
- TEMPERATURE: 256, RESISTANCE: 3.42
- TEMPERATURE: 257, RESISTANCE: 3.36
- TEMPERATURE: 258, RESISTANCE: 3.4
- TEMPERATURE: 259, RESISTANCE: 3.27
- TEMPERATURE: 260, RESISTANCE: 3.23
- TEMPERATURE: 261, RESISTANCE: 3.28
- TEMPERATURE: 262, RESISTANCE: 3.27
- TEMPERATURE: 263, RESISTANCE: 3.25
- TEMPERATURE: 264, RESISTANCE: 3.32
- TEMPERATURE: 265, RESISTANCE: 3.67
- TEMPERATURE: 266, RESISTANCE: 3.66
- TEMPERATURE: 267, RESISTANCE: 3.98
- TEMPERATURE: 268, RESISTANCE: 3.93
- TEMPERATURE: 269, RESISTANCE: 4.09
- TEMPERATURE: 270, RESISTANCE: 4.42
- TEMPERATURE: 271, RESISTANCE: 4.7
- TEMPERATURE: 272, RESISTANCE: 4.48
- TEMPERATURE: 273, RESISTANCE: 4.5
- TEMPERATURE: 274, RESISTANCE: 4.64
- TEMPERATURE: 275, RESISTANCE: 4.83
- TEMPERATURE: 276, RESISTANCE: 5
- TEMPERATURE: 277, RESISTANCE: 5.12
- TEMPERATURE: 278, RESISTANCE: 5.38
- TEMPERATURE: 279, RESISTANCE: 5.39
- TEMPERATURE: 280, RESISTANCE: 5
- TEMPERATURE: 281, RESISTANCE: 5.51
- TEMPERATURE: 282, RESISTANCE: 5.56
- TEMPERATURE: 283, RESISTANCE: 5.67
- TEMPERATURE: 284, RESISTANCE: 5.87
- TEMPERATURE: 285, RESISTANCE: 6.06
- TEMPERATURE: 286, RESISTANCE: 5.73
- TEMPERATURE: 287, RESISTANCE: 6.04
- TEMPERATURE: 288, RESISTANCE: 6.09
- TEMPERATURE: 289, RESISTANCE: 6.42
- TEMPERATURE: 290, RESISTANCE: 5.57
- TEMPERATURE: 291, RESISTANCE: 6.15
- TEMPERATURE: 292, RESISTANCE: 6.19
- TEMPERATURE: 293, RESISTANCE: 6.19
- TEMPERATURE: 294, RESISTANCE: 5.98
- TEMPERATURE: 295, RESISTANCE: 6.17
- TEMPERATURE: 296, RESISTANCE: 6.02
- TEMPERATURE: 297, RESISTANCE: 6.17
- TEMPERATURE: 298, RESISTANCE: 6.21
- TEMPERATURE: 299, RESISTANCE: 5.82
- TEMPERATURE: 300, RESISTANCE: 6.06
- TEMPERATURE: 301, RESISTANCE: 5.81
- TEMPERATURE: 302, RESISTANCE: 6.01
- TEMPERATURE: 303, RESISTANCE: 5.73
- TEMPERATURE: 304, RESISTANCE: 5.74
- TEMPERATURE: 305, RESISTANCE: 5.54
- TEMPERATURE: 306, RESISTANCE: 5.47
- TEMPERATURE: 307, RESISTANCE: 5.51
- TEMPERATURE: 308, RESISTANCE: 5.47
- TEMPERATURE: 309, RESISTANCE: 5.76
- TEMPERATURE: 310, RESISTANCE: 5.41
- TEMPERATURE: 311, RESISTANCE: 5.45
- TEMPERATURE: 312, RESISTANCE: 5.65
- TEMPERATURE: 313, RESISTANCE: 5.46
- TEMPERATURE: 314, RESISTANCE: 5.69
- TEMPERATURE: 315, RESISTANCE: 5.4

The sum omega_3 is 10.9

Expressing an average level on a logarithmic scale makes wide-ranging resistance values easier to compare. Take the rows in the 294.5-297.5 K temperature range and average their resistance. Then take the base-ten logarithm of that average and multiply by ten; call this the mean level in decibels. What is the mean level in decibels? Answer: 7.9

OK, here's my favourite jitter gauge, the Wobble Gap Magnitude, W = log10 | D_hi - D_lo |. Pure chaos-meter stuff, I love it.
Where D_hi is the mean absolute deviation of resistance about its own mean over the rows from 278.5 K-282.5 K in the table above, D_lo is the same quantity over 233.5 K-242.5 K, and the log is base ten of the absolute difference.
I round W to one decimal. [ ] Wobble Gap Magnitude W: -1.0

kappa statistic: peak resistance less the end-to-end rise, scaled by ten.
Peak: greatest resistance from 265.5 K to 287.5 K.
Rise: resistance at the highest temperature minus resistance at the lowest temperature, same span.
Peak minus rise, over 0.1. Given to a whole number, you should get 37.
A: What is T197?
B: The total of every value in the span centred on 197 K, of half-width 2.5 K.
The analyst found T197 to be 28.5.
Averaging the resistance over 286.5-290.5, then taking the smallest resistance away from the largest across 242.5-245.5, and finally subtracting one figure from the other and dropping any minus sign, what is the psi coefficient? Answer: 5.8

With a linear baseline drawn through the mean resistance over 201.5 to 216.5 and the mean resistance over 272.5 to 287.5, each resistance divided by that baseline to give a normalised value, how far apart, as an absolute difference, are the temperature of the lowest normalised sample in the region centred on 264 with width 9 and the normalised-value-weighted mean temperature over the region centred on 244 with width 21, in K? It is 16.8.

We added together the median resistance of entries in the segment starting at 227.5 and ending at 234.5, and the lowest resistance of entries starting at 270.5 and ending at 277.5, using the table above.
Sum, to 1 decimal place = 9.8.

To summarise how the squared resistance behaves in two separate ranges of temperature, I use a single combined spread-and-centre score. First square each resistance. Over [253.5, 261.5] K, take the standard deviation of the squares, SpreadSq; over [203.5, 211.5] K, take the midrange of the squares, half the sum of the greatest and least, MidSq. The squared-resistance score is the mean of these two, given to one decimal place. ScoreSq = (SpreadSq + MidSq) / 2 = 14.3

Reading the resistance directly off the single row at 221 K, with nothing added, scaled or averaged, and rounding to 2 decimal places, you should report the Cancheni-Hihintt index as 5.29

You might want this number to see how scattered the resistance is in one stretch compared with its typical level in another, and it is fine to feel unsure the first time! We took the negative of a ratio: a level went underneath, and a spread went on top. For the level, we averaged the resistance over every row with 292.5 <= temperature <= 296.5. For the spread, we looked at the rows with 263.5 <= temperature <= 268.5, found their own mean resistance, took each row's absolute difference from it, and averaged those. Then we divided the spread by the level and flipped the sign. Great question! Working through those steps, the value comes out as -0.032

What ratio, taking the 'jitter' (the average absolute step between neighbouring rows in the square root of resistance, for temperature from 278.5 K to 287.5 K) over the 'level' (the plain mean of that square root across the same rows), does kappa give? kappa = 0.023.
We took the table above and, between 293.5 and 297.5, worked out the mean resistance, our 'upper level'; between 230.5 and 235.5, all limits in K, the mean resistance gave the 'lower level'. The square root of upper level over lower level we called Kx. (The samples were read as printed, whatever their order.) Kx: 1.06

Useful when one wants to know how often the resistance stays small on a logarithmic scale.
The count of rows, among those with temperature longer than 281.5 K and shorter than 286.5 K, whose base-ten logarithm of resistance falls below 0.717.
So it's 0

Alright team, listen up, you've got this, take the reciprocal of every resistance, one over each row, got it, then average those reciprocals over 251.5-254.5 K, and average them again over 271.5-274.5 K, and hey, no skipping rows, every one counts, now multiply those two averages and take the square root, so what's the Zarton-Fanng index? 0.25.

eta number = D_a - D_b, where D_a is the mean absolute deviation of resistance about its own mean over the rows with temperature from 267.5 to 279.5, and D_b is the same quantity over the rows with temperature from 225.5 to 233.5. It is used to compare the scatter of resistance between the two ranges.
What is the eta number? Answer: 0.2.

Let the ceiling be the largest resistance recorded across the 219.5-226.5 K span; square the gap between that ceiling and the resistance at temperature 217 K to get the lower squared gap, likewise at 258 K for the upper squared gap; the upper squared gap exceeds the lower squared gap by 3.5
